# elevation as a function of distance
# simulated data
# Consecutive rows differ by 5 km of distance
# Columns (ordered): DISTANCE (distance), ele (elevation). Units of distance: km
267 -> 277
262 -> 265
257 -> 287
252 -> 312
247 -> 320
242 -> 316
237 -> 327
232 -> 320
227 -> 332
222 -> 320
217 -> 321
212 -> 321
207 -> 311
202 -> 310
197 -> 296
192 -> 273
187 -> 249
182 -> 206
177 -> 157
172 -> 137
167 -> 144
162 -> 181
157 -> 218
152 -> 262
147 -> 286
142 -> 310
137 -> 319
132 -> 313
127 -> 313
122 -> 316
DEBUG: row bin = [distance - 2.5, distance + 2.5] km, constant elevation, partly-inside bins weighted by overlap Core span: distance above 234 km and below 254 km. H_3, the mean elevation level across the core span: 319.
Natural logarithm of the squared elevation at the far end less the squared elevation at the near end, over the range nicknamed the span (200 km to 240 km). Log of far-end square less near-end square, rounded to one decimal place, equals 9.3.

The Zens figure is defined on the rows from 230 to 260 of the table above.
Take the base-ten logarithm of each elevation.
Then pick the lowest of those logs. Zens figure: 2.5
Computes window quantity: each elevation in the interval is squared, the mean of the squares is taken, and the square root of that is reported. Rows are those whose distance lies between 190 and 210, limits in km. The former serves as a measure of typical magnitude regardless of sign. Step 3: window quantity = 298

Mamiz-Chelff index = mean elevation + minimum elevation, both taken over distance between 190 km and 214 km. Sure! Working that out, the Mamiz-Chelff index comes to 575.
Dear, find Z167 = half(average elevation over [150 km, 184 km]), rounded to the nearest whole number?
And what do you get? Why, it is 93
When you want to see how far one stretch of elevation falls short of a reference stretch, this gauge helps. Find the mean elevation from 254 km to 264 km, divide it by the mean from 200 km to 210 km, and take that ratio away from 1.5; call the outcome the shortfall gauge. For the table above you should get 0.61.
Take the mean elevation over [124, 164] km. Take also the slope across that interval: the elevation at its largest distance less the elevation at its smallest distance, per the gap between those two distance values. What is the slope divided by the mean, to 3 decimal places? -0.014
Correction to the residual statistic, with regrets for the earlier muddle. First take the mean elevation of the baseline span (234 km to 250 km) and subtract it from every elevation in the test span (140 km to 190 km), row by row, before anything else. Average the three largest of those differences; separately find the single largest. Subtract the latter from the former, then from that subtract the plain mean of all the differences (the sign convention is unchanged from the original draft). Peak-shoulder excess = 82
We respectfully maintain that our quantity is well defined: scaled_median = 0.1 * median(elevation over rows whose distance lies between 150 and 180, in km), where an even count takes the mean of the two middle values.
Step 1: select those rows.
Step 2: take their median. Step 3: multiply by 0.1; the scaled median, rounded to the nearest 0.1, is 16.9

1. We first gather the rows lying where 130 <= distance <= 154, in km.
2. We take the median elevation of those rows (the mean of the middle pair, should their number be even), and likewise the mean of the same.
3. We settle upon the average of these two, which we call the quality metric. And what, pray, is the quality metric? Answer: 304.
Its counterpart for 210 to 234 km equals 322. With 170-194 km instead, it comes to 205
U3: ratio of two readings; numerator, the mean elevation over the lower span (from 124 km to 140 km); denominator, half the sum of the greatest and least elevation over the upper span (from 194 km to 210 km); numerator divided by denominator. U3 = 1.04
